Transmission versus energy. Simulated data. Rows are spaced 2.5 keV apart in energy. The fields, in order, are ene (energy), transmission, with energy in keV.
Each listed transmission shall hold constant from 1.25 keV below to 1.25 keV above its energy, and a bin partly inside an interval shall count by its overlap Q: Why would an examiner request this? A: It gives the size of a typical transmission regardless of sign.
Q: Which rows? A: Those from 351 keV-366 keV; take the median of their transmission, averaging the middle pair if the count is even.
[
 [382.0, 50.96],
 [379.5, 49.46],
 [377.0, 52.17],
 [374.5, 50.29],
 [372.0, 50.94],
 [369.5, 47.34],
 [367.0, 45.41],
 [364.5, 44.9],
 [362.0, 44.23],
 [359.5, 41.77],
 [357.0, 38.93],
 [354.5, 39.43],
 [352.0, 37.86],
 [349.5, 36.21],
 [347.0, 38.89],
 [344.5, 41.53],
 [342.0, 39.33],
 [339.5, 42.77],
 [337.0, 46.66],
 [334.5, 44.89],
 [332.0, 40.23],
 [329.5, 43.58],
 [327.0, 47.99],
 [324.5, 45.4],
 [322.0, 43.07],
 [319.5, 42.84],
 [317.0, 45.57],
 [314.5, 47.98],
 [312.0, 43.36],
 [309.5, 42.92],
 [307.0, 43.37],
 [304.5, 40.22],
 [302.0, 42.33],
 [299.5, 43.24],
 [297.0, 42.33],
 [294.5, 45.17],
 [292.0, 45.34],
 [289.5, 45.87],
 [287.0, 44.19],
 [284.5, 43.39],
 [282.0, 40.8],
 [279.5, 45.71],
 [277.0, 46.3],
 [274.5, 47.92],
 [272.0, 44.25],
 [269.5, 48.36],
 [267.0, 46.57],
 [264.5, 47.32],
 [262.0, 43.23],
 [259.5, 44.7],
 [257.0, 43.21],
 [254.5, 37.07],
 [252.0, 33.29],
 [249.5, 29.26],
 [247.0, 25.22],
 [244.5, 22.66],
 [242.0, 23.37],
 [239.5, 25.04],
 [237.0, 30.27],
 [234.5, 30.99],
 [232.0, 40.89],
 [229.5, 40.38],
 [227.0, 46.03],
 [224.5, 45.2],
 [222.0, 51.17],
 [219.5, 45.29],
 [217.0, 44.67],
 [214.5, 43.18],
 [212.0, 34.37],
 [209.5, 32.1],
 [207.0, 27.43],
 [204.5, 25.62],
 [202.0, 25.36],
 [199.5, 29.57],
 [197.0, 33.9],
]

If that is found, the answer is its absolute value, 40.6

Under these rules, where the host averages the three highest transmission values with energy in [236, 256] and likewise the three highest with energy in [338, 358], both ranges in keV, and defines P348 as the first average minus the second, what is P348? -8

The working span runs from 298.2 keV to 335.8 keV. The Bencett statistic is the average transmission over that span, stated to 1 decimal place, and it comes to 43.8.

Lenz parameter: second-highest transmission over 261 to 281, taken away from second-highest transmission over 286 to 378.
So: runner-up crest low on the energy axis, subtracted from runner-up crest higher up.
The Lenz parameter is 3.0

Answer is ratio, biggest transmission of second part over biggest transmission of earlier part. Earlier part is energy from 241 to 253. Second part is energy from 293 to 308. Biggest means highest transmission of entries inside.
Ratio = 1.4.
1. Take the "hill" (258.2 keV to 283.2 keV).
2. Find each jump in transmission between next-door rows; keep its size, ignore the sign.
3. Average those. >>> 2.6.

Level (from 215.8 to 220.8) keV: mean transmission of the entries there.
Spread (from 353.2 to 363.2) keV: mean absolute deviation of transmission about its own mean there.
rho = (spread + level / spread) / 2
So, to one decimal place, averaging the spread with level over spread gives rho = 12.7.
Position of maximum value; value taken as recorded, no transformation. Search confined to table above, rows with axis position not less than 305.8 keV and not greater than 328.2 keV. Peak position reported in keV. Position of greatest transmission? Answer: 327.0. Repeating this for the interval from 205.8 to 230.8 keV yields 222.0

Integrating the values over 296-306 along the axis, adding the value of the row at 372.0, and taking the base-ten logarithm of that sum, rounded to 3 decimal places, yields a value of 2.673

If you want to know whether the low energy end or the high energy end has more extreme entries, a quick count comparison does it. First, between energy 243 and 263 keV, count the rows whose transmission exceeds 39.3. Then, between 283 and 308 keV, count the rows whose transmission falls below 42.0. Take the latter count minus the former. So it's -2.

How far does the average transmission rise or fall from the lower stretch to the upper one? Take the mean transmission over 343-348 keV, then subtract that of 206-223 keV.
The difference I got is 0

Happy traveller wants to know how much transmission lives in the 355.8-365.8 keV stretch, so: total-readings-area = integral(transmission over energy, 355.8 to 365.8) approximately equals 425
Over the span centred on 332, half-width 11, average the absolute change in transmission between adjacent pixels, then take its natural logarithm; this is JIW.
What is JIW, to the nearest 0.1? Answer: 1.2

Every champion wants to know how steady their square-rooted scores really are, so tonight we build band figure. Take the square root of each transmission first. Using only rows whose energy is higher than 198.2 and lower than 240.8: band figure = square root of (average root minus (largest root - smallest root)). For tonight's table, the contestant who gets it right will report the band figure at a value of 1.96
